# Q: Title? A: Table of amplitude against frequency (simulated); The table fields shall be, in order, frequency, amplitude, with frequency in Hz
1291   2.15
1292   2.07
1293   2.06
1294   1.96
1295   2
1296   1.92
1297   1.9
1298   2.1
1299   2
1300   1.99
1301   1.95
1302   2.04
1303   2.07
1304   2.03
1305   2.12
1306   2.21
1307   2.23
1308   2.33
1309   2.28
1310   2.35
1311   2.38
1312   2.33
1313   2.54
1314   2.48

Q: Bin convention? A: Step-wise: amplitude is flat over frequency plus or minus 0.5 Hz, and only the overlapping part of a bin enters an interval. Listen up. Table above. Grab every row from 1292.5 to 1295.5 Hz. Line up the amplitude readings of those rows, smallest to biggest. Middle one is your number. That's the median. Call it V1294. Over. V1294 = 2.00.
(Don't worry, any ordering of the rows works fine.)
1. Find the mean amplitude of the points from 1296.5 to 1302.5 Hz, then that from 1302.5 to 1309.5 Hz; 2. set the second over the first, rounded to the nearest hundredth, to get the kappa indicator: 1.09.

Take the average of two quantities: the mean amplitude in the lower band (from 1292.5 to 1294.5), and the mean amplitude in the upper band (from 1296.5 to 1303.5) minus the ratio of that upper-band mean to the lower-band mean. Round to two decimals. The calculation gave 1.51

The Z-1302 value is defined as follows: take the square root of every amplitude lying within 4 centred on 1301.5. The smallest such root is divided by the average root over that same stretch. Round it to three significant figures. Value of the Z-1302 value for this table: 0.984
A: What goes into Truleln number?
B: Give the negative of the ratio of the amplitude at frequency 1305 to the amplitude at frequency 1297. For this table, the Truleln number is -1.12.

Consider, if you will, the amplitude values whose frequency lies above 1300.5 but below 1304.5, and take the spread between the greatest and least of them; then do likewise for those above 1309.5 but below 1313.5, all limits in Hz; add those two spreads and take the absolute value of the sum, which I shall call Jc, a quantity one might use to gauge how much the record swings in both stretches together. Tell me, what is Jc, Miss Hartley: 0.330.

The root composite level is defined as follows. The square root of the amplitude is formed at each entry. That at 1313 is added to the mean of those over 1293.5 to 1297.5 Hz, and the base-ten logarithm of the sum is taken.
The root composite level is 0.475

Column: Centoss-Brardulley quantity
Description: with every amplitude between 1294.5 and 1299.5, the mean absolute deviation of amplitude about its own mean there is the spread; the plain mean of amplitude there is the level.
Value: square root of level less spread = 1.39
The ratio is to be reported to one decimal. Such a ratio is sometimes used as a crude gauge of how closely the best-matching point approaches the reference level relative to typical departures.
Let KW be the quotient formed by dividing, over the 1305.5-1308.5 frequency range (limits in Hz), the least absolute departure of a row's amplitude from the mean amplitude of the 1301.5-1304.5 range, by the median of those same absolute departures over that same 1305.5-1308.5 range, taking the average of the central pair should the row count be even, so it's 0.9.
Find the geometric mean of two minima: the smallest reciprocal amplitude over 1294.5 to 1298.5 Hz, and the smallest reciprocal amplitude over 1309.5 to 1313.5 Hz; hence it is 0.43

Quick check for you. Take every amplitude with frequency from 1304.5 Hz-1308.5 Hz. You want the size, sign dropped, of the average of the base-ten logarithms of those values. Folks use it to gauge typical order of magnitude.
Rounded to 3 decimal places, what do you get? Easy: 0.347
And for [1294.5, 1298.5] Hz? 0.296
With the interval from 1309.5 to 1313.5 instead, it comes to 0.380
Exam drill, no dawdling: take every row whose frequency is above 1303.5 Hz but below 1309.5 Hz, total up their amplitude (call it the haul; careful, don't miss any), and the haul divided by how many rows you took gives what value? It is 2.20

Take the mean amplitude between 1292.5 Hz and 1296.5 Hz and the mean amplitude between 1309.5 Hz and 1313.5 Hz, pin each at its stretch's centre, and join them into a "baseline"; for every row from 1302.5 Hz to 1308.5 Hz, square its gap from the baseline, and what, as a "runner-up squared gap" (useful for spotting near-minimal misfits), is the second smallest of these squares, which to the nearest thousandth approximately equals 0.003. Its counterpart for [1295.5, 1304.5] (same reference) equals 0.009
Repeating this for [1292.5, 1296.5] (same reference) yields 0.000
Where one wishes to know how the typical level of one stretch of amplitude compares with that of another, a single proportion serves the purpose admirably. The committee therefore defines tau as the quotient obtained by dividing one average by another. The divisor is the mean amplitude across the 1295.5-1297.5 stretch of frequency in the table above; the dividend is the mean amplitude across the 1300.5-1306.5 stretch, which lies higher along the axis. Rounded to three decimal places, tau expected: 1.084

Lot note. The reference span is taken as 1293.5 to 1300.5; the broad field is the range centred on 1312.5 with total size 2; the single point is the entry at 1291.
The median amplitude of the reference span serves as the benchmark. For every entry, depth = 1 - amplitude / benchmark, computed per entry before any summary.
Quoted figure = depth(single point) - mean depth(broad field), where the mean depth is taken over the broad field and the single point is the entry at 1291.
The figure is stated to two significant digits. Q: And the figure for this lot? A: 0.14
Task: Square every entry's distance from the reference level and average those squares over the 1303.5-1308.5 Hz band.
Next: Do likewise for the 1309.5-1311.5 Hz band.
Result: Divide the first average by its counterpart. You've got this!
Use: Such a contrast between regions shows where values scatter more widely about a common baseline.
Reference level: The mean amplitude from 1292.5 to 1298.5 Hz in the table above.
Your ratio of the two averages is 0.34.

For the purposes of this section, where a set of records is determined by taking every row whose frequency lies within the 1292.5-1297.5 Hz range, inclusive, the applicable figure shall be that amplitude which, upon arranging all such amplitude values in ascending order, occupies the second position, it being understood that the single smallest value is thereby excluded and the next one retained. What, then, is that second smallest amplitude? 1.92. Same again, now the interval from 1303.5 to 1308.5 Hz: 2.12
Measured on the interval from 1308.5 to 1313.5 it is 2.33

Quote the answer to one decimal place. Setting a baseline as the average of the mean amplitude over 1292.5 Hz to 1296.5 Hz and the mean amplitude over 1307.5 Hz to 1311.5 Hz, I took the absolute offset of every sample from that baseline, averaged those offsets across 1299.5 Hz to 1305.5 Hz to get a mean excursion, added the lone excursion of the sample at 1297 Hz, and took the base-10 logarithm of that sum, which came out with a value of -0.4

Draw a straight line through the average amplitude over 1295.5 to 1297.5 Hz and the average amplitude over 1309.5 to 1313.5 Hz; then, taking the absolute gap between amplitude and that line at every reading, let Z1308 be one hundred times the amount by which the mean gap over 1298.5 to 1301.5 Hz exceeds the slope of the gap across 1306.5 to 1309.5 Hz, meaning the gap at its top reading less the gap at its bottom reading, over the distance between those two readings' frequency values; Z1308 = 4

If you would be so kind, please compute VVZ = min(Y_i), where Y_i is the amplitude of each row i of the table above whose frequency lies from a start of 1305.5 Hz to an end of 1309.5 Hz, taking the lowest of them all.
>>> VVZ 2.21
